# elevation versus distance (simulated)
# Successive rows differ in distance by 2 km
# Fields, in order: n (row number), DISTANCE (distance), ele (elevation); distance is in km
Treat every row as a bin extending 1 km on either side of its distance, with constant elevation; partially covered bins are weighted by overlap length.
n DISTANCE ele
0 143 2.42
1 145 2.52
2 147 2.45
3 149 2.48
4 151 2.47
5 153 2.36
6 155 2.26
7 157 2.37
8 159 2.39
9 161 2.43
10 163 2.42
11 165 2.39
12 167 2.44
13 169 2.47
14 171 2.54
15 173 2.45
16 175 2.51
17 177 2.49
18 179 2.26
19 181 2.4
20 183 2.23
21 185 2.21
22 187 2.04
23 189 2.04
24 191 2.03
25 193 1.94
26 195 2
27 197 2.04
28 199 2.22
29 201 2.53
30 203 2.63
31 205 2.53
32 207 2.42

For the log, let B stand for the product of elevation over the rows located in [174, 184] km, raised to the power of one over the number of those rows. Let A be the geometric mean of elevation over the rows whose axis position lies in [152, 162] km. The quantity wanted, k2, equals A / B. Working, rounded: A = 2.36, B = 2.38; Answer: 0.994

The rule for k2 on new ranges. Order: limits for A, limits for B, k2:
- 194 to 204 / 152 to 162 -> 0.961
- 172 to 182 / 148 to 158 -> 1.014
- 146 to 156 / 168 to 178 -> 0.964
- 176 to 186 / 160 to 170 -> 0.953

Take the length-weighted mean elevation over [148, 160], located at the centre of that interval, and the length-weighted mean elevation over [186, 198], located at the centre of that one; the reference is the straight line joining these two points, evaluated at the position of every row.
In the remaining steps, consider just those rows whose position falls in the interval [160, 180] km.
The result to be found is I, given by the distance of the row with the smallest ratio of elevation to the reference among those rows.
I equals 161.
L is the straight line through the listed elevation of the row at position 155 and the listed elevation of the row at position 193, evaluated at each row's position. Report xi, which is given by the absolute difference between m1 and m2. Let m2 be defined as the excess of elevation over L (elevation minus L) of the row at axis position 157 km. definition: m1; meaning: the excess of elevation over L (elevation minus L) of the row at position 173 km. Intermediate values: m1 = 0.34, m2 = 0.13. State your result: 0.21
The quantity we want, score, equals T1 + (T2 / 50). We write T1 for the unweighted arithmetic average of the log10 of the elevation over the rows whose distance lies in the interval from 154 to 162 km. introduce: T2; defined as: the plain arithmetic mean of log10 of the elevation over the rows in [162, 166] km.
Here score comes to 0.381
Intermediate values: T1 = 0.373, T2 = 0.38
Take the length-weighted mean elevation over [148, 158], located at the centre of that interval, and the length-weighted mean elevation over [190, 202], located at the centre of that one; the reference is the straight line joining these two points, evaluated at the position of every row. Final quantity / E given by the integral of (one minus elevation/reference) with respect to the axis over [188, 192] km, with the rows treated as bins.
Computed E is 0.24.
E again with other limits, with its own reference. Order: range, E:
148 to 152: -0.11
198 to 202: -0.52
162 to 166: -0.14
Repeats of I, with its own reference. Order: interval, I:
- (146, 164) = 155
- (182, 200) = 193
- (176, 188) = 187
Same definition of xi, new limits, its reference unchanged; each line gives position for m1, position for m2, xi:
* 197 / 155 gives 0.13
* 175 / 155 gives 0.42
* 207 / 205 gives 0.09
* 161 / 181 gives 0.14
